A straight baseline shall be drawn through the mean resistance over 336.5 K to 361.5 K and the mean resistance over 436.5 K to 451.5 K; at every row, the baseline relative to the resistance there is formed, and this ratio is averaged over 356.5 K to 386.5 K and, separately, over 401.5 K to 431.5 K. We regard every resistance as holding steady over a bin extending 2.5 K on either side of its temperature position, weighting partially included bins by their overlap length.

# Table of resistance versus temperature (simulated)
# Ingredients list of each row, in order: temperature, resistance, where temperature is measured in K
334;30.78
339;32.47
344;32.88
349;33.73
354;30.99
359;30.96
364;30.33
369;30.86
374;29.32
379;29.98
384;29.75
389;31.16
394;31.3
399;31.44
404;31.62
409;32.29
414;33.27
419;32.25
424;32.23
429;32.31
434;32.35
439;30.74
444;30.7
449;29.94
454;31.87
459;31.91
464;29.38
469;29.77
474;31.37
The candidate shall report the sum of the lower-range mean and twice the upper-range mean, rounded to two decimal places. 2.97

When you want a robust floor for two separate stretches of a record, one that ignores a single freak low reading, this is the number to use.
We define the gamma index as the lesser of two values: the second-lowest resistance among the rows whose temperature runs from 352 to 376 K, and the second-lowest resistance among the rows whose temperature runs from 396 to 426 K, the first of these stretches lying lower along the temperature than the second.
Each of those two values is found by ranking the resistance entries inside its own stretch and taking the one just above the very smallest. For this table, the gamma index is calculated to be 30.3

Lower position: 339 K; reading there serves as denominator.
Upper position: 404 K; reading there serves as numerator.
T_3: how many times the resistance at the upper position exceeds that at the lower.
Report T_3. 0.97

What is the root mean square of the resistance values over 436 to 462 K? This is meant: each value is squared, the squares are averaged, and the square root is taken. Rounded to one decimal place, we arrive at 31.0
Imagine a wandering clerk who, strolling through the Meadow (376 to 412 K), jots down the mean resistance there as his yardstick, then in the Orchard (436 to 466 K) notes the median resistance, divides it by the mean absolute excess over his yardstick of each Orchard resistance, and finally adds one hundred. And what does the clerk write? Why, 136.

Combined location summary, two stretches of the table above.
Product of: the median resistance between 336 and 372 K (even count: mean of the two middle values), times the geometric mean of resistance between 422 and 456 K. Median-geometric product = 974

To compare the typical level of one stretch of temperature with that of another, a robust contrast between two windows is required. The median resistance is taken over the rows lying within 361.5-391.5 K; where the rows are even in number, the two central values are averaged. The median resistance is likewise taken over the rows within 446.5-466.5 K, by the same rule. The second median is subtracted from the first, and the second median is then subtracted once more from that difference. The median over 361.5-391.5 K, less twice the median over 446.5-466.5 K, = -31.7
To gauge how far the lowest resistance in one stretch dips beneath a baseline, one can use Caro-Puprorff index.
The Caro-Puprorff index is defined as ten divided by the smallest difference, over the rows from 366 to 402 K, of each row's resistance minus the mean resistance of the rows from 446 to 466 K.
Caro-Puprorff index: -7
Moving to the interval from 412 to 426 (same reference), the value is 7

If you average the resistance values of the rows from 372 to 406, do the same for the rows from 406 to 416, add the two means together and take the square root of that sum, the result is 7.96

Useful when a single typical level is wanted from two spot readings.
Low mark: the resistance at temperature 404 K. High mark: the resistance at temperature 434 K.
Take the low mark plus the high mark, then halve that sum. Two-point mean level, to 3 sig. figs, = 32.0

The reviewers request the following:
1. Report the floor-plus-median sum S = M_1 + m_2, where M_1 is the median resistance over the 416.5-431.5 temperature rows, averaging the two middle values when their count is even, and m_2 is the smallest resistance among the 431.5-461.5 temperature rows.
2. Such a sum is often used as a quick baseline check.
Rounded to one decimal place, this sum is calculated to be 62.2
